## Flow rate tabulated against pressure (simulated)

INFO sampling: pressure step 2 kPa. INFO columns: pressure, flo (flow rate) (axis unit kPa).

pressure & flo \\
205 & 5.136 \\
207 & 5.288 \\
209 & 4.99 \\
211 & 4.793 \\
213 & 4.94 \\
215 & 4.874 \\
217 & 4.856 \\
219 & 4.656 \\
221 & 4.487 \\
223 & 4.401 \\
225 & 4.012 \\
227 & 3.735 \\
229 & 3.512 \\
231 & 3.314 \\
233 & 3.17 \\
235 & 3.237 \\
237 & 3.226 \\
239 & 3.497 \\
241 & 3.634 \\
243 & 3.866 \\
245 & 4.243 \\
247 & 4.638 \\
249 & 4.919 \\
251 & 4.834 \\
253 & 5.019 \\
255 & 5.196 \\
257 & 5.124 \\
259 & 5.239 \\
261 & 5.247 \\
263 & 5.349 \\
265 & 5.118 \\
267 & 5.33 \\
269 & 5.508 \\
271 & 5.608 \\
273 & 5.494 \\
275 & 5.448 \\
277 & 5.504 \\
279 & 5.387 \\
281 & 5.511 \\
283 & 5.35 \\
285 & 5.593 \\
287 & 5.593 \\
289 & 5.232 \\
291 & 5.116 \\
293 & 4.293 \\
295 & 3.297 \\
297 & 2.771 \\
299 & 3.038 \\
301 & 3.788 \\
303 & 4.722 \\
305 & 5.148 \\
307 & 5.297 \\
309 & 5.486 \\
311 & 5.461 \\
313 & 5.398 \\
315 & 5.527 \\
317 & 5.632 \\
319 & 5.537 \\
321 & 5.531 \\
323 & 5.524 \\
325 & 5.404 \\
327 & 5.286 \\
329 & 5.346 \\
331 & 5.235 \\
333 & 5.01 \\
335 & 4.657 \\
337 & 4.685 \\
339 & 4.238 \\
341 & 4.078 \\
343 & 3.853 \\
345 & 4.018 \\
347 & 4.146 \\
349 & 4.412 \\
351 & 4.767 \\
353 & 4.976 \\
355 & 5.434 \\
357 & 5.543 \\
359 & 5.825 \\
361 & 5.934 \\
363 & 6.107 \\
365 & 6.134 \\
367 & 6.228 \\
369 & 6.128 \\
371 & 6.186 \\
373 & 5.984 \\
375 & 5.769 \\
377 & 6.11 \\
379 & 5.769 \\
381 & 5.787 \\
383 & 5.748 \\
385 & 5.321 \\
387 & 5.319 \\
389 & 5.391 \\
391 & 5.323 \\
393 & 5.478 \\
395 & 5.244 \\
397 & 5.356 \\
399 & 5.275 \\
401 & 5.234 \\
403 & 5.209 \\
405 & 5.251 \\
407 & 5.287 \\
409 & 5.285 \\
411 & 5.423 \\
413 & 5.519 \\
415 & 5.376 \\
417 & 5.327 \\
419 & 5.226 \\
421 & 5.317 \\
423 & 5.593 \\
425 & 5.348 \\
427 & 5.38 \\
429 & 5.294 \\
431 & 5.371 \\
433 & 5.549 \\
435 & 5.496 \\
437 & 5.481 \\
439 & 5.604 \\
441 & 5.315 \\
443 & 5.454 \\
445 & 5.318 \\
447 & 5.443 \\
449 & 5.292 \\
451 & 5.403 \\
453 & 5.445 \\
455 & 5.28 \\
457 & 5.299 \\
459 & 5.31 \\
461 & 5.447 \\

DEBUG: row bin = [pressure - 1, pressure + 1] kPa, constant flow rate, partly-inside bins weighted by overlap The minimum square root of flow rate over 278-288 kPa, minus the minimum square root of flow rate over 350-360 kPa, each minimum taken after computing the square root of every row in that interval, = 0.1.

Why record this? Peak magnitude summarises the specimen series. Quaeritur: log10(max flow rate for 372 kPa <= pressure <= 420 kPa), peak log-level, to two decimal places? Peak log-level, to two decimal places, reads 0.79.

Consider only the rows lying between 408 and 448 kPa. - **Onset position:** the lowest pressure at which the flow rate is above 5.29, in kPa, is 411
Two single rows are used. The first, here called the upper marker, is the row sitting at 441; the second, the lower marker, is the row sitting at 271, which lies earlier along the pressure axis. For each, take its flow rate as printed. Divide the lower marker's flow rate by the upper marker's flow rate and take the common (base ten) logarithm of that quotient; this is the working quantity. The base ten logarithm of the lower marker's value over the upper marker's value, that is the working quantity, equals 0.02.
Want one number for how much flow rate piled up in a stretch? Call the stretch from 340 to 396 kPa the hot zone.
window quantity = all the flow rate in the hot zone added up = 151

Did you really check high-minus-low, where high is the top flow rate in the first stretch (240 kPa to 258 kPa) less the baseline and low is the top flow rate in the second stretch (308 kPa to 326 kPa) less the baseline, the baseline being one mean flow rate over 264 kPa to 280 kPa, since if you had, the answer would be -0.4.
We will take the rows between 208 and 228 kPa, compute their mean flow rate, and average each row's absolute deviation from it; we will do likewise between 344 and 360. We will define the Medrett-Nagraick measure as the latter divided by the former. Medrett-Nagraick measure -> 1.7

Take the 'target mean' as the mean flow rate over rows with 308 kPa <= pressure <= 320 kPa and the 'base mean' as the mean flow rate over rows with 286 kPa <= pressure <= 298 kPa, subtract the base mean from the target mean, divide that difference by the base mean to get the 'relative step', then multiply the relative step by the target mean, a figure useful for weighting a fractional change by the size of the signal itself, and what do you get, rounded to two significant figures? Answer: 1.4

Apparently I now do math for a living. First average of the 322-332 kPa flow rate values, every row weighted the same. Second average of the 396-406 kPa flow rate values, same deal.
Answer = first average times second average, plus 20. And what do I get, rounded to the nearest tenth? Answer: 48.2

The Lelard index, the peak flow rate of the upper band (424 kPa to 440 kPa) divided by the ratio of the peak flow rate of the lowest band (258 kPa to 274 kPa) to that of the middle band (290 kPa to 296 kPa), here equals 5.1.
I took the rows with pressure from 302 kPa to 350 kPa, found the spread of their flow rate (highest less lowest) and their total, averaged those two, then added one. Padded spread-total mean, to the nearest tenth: 61.7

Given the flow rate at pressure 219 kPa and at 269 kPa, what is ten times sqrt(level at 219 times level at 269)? 50.6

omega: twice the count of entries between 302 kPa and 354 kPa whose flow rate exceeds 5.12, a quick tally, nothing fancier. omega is 28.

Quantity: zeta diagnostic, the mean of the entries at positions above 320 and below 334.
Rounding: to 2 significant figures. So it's 5.3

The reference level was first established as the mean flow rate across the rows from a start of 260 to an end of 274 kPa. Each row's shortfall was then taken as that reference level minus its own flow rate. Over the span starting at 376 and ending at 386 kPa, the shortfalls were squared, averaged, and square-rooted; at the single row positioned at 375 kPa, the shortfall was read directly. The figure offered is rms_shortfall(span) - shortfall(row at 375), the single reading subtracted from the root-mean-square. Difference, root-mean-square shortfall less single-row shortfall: 0.84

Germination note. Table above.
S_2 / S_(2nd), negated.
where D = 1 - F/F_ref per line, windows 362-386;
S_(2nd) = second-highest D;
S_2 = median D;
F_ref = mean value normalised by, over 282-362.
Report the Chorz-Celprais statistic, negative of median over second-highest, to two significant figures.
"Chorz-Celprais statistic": -1.4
